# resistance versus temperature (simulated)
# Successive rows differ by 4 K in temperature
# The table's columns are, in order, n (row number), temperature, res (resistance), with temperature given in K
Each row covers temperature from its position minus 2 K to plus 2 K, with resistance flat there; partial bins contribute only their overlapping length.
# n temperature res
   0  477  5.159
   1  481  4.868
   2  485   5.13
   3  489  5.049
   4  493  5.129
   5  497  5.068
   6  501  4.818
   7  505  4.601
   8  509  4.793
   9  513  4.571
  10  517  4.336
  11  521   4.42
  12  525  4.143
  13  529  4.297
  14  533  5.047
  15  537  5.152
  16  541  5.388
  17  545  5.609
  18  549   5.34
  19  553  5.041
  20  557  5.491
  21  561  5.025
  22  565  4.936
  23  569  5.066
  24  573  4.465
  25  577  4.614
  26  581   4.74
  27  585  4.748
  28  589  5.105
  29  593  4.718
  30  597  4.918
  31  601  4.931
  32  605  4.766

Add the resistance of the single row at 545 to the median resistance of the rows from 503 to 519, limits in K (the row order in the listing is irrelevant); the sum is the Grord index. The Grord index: 10.2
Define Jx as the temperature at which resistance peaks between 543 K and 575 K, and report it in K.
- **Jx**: 545 K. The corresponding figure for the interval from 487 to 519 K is 493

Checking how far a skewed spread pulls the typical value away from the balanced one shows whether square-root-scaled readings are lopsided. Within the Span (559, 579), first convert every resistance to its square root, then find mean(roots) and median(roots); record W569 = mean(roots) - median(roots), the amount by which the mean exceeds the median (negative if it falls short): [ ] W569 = -0.027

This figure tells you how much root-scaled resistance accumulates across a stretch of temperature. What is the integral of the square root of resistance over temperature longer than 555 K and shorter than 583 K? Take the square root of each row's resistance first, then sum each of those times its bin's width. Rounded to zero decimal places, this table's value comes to 62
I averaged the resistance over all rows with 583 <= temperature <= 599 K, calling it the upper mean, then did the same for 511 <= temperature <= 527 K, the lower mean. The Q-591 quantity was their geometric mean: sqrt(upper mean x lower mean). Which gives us 4.6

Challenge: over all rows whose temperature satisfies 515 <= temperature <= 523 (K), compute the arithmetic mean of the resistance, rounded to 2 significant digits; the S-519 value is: 4.4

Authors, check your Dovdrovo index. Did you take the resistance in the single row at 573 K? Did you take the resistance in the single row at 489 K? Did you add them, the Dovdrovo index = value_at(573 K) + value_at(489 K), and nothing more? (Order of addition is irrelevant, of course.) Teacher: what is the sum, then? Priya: 9.5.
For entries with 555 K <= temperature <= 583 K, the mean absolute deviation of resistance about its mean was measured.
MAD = 0.26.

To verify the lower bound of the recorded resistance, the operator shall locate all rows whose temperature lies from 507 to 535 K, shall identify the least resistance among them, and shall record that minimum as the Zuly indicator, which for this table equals 4.143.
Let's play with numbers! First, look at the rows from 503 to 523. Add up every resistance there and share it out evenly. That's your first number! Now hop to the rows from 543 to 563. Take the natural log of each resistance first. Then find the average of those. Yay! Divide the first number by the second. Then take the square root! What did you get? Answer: 1.65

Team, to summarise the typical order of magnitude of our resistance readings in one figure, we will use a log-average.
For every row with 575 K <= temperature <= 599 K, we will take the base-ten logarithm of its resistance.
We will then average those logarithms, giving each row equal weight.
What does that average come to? 0.682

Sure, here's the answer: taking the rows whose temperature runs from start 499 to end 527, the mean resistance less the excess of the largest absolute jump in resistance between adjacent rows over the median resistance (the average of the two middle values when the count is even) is 8.8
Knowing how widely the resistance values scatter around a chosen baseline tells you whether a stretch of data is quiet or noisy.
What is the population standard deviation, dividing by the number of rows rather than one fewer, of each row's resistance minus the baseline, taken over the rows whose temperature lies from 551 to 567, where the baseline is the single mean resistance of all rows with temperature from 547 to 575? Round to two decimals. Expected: 0.22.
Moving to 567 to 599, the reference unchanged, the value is 0.21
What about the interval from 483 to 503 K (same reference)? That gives 0.12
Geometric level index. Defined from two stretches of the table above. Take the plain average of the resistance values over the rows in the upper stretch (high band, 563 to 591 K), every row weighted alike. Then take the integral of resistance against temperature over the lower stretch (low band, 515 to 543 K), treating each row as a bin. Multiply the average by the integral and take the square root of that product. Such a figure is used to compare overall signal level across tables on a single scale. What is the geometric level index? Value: 25.1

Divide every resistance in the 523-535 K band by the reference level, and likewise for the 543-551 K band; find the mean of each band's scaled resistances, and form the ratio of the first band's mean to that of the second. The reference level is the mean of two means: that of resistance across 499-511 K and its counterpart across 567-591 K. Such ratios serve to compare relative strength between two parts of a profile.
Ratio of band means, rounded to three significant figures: 0.821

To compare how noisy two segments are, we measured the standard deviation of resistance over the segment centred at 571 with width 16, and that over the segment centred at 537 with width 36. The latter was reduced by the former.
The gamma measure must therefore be 0.25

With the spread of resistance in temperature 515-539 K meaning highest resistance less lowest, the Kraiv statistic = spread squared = 1.02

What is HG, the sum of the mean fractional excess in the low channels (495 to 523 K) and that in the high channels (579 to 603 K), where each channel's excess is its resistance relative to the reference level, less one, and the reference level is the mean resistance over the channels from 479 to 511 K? -0.07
